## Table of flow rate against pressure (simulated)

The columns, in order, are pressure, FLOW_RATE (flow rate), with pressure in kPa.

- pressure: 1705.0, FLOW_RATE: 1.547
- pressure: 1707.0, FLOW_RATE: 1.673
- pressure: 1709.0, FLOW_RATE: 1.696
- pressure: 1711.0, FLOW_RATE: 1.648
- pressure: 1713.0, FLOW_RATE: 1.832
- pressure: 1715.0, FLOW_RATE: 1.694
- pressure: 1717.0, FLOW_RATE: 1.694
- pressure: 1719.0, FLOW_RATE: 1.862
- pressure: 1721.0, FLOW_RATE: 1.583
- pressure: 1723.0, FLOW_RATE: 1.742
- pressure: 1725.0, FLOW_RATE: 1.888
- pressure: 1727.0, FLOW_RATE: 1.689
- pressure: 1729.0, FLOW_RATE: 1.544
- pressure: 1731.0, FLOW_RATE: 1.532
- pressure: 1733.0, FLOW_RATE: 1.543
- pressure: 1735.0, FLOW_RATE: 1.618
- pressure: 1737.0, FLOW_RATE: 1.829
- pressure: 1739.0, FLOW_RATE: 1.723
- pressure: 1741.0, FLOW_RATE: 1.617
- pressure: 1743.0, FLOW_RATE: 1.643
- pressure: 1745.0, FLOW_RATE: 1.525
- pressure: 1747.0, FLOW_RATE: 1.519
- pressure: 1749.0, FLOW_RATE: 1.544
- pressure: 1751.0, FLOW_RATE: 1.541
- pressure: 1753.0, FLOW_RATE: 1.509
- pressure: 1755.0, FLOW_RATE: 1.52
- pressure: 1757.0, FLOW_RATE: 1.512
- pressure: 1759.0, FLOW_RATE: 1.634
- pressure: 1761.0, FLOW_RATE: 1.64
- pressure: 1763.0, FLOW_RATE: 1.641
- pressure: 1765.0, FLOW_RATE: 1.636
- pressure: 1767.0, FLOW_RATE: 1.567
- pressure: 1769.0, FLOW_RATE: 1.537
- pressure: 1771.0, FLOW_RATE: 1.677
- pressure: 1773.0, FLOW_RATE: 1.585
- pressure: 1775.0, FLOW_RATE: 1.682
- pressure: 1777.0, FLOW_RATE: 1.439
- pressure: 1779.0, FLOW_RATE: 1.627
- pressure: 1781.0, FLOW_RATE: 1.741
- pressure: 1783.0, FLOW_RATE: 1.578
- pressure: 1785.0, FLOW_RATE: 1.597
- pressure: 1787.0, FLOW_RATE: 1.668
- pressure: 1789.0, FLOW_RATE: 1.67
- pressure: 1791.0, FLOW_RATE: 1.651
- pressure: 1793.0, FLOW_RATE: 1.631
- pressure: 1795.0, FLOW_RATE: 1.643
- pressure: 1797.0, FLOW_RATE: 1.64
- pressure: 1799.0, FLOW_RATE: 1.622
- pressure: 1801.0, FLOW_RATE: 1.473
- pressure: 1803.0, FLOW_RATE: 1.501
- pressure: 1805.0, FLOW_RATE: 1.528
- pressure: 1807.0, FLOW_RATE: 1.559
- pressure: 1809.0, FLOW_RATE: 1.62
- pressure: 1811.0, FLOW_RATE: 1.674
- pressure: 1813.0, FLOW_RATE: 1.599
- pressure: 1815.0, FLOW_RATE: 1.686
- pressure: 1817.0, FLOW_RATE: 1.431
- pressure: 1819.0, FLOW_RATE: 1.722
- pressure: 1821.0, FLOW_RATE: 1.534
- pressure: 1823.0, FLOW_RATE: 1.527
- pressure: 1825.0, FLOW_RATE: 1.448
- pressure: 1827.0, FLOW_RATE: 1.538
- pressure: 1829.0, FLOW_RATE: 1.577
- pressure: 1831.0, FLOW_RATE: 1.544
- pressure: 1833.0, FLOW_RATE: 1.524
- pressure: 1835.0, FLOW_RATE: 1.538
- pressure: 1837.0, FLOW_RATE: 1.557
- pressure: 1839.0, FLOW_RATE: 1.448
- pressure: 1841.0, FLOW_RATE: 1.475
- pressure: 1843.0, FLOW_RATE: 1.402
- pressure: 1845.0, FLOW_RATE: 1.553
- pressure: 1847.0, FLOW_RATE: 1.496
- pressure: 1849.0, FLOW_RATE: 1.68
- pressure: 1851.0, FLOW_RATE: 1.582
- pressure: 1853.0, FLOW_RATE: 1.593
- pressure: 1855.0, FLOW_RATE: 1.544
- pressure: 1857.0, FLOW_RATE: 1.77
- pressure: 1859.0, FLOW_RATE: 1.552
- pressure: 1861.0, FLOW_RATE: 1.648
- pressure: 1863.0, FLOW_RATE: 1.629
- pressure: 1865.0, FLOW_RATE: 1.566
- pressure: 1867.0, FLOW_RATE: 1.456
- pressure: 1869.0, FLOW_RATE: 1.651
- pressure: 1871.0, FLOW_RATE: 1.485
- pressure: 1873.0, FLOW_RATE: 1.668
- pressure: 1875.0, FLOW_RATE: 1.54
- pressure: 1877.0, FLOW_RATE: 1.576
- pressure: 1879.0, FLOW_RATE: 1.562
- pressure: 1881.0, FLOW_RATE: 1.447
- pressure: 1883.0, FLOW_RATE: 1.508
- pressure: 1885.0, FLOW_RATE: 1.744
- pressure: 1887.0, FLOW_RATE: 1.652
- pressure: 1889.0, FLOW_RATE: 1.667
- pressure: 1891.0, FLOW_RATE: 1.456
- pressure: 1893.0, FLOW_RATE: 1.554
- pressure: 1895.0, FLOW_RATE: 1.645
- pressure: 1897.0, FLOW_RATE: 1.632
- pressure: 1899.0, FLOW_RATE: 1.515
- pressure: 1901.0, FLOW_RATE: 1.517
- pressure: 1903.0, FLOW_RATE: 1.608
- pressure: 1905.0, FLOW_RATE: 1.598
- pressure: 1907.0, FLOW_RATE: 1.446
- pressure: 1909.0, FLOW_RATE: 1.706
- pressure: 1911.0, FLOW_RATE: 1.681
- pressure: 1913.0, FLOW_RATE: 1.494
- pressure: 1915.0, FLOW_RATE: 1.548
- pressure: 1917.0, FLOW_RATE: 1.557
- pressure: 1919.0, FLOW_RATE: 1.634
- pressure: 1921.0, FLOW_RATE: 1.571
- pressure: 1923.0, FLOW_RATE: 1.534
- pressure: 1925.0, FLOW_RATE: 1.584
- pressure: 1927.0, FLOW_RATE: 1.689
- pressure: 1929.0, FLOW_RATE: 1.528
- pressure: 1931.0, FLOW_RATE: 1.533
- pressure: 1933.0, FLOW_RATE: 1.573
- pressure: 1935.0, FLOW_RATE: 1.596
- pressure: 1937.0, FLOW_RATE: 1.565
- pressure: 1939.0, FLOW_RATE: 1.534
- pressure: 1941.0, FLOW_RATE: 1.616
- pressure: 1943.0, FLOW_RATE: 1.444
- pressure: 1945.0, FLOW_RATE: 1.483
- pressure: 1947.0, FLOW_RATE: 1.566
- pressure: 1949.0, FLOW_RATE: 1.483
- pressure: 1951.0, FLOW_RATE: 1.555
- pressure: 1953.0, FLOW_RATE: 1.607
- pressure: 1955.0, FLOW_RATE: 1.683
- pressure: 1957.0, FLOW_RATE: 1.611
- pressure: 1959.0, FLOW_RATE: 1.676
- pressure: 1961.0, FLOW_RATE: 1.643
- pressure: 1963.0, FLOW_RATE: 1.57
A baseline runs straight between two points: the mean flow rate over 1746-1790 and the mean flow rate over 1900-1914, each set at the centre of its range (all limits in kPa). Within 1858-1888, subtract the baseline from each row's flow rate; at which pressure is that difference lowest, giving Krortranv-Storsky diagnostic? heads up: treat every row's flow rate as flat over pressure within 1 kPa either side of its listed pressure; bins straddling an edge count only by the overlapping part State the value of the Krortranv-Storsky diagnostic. 1881.0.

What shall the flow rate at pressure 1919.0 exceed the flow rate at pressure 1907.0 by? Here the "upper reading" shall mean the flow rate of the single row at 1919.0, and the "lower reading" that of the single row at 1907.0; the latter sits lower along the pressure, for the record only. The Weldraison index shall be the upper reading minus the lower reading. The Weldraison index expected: 0.19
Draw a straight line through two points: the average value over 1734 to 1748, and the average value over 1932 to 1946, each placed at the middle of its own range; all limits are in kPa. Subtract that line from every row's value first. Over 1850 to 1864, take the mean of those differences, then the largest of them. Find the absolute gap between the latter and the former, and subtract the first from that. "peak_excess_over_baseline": 0.12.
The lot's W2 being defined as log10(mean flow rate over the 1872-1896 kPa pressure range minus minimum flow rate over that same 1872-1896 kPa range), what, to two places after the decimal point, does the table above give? -0.86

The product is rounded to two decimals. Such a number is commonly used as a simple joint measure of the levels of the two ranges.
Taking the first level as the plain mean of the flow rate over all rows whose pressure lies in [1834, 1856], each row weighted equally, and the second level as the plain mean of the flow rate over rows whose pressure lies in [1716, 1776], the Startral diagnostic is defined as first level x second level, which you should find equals 2.49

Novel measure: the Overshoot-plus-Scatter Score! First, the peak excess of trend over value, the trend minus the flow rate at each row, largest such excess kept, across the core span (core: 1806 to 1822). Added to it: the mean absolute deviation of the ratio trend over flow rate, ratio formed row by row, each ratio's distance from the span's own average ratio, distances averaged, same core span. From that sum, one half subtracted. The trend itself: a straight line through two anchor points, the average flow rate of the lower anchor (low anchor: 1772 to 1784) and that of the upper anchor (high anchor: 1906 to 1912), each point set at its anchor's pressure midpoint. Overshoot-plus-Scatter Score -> -0.275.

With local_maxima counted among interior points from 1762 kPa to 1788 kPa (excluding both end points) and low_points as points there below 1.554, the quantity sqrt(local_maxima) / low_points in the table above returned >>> 0.87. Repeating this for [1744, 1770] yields 0.22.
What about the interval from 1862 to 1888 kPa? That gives 0.40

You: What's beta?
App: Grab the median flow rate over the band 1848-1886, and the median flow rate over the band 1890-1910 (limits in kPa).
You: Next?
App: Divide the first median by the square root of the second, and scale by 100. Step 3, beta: 126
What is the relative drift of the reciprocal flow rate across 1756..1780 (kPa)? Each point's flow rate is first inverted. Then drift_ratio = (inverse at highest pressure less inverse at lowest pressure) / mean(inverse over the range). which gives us -0.07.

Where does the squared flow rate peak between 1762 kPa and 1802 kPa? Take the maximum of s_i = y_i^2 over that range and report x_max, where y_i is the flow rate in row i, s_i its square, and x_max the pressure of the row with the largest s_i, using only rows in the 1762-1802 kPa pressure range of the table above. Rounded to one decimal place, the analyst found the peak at 1781.0 kPa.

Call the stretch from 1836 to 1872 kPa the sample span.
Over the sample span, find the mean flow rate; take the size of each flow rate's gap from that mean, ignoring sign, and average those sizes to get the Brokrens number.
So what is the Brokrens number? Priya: 0.0707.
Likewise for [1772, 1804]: 0.0603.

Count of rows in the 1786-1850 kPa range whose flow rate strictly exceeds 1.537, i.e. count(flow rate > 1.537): 20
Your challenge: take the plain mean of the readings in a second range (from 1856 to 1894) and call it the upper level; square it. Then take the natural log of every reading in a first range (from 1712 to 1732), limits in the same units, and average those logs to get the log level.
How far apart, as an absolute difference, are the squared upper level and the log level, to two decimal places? 1.98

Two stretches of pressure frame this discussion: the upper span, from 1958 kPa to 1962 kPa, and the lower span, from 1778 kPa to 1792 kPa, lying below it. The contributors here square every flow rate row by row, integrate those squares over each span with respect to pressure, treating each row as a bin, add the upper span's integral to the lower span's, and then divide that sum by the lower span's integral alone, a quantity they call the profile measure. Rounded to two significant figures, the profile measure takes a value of 1.3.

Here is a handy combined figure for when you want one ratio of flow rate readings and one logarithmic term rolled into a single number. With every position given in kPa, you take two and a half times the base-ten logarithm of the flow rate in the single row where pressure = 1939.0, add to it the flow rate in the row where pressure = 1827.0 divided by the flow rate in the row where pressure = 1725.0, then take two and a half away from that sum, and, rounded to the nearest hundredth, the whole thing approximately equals -1.22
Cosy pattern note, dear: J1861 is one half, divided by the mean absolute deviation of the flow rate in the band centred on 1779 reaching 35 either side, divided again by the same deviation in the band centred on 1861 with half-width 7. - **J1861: 112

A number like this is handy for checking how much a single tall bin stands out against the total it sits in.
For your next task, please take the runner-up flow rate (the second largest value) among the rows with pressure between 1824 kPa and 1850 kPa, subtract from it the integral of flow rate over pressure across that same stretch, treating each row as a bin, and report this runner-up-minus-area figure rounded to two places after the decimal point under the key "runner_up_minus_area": -37.98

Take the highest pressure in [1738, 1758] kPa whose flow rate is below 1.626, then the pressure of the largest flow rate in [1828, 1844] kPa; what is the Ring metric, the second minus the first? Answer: 72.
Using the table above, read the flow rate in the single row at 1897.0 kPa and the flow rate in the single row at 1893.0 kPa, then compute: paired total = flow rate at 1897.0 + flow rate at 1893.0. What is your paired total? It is 3.19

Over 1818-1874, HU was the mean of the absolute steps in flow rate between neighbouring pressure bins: 0.093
